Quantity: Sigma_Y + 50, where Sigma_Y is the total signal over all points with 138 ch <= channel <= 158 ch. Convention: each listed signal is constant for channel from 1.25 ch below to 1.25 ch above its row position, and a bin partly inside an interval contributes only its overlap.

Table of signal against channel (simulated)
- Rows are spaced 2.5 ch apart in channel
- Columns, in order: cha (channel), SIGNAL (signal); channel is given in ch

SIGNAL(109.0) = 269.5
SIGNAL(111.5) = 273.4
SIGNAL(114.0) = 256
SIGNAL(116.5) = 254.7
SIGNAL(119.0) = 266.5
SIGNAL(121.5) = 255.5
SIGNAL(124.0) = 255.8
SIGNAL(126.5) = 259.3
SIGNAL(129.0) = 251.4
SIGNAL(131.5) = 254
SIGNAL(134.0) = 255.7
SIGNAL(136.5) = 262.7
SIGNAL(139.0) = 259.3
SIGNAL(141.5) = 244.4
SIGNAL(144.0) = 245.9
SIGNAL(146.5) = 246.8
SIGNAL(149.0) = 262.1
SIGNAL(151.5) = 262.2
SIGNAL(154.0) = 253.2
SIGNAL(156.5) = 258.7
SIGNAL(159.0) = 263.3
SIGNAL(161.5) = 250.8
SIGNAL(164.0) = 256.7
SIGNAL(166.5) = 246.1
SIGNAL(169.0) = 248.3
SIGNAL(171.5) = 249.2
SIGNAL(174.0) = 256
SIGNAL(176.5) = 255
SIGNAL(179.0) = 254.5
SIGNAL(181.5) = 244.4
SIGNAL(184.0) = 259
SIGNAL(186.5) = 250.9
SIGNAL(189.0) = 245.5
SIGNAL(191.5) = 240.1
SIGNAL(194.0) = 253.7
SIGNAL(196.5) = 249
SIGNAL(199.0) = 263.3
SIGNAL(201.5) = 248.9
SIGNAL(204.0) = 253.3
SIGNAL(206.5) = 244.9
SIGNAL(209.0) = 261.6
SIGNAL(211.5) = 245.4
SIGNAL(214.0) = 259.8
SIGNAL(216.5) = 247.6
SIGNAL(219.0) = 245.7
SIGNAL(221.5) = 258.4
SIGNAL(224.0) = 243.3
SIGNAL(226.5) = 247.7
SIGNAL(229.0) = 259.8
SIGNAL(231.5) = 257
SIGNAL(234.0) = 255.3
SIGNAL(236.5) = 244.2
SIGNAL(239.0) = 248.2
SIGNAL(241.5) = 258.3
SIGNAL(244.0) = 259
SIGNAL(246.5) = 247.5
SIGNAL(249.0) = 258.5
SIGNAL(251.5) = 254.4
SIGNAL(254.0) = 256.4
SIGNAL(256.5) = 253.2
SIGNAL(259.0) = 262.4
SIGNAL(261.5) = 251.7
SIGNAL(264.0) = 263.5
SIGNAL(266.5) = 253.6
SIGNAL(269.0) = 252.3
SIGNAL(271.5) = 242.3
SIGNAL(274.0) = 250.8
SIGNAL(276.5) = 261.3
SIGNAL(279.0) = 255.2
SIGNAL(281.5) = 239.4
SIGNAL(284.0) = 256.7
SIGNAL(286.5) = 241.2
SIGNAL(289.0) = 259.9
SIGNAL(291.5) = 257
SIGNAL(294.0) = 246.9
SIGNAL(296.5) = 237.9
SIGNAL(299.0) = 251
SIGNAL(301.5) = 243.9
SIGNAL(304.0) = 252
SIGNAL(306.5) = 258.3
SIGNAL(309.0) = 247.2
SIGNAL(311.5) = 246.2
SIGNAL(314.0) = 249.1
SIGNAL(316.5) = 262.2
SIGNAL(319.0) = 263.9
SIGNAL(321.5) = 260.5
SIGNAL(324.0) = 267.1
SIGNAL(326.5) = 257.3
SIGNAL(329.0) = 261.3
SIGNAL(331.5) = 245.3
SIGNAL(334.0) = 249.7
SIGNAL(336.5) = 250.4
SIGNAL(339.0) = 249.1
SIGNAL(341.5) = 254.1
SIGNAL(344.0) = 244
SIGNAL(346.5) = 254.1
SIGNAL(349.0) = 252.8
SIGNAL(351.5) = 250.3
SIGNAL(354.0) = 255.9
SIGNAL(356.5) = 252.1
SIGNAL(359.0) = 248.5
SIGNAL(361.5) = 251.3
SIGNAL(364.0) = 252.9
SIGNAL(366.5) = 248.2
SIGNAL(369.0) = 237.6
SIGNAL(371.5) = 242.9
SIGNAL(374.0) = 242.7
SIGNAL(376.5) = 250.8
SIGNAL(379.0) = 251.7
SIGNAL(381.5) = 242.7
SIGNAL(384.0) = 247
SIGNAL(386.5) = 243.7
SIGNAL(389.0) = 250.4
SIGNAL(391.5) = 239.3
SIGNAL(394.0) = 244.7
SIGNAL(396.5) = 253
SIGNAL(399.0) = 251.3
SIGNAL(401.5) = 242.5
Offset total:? 2083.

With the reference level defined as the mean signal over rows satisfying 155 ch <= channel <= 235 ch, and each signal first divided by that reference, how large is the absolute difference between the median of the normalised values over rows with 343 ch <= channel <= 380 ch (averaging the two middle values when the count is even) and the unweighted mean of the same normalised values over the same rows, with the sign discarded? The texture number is 0.0069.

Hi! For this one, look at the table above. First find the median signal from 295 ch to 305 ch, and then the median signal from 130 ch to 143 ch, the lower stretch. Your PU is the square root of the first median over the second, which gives 0.98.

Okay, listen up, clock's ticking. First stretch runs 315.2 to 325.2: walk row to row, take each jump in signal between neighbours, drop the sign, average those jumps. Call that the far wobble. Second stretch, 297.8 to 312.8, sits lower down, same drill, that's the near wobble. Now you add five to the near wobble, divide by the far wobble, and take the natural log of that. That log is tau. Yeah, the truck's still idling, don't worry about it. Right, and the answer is 1.10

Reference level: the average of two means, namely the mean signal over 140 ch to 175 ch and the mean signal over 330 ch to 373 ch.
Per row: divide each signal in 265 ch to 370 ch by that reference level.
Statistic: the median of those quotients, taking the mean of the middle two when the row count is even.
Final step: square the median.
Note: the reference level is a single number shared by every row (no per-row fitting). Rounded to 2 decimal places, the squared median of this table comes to 1.00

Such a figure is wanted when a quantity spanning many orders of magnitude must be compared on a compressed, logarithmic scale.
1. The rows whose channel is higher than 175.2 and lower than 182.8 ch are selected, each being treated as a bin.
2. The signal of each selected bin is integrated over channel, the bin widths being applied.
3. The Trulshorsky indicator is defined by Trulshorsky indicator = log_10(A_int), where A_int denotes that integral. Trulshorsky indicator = 3.28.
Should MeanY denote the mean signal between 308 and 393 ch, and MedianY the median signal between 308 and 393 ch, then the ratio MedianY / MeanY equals 1.00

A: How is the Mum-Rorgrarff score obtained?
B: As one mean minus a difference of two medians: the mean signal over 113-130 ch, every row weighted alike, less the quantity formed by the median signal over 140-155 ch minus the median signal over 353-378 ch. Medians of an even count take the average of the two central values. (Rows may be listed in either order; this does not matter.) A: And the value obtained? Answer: 257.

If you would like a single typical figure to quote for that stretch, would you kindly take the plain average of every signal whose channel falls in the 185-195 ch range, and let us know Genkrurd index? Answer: 248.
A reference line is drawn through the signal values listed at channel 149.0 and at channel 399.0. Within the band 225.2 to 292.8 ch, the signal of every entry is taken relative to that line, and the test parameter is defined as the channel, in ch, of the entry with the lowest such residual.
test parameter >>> 281.5 ch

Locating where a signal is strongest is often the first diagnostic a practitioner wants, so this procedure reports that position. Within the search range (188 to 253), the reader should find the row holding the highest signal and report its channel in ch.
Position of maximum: 199.0 ch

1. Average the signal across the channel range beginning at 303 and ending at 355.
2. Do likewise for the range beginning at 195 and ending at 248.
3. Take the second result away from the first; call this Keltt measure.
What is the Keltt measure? 2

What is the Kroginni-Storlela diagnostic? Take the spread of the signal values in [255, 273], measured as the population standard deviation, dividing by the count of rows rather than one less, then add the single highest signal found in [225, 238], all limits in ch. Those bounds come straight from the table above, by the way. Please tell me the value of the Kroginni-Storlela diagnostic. 266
